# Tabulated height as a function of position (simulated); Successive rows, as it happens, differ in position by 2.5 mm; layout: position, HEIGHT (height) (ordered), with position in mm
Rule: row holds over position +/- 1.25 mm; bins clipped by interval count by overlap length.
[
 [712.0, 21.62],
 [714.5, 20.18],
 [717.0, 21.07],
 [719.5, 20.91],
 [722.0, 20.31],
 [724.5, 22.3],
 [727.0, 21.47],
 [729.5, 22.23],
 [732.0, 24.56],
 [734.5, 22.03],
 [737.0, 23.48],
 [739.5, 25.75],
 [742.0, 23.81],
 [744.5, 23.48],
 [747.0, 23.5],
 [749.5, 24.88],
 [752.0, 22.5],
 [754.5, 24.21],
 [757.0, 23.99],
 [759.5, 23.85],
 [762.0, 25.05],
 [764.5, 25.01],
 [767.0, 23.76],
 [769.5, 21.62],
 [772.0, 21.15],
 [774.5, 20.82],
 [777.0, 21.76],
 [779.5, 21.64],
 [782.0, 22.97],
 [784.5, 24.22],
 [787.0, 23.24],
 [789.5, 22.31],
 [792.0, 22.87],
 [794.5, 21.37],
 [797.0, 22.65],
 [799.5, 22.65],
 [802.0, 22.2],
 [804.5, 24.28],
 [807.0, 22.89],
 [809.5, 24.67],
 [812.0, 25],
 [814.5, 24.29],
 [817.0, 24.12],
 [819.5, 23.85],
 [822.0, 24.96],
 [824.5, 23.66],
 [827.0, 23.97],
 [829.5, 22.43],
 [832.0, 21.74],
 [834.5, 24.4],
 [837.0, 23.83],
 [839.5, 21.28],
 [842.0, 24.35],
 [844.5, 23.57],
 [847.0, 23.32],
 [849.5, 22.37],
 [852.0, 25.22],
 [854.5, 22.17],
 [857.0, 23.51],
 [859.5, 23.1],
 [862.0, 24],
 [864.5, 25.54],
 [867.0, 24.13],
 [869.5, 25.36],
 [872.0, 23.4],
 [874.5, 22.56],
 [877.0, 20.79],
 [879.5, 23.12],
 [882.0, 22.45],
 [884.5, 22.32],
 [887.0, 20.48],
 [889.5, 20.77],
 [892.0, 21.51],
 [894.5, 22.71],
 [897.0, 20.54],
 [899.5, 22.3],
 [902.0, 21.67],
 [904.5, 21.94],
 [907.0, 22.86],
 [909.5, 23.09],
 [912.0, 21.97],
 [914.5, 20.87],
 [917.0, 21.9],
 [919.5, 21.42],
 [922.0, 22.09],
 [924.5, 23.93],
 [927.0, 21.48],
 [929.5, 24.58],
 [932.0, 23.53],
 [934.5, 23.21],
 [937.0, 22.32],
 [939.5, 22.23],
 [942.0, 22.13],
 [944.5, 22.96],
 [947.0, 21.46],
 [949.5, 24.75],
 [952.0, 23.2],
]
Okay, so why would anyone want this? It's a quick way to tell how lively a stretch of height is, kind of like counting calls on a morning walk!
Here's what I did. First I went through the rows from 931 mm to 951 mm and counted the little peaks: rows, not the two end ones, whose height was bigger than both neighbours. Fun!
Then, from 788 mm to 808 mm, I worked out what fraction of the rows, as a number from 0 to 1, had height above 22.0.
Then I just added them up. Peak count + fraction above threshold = 1.9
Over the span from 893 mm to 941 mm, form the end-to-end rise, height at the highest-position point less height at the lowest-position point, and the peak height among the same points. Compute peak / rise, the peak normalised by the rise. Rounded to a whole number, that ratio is -51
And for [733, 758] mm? 13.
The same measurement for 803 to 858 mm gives -33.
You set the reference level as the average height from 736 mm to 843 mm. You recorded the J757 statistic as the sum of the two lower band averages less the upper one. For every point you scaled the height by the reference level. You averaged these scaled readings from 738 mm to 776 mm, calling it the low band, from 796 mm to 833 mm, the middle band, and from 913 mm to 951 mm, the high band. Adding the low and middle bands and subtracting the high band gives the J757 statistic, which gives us 1.050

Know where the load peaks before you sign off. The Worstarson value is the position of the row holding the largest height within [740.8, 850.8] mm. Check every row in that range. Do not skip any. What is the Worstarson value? 762.0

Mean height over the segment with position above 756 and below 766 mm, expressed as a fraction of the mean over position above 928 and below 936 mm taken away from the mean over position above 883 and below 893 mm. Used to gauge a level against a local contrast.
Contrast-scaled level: -10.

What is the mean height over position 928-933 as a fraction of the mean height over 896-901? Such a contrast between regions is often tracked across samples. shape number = 1.12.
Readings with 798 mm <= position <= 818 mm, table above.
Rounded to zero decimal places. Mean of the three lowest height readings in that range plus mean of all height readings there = 46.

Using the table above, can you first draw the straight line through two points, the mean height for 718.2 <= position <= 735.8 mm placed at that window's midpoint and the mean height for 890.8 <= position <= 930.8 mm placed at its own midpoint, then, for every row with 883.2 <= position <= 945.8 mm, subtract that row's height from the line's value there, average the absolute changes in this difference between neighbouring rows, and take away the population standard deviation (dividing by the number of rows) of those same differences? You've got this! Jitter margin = 0.1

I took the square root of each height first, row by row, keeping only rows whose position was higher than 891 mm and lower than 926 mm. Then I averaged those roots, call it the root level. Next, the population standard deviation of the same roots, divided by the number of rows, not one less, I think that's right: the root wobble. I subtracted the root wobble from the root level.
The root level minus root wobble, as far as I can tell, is 4.60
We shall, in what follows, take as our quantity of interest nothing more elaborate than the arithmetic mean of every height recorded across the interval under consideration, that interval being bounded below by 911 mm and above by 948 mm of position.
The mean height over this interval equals 22.4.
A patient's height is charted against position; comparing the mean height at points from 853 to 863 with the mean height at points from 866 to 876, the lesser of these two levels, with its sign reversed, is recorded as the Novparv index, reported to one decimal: -23.2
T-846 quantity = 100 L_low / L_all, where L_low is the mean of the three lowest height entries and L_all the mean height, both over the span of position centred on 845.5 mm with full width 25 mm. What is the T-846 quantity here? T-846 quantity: 93.8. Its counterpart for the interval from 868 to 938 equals 92.2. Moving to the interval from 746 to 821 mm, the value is 90.8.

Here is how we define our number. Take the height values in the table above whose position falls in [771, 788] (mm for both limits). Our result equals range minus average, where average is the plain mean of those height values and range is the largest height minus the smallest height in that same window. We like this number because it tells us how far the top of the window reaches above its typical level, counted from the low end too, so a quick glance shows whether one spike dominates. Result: -18.9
